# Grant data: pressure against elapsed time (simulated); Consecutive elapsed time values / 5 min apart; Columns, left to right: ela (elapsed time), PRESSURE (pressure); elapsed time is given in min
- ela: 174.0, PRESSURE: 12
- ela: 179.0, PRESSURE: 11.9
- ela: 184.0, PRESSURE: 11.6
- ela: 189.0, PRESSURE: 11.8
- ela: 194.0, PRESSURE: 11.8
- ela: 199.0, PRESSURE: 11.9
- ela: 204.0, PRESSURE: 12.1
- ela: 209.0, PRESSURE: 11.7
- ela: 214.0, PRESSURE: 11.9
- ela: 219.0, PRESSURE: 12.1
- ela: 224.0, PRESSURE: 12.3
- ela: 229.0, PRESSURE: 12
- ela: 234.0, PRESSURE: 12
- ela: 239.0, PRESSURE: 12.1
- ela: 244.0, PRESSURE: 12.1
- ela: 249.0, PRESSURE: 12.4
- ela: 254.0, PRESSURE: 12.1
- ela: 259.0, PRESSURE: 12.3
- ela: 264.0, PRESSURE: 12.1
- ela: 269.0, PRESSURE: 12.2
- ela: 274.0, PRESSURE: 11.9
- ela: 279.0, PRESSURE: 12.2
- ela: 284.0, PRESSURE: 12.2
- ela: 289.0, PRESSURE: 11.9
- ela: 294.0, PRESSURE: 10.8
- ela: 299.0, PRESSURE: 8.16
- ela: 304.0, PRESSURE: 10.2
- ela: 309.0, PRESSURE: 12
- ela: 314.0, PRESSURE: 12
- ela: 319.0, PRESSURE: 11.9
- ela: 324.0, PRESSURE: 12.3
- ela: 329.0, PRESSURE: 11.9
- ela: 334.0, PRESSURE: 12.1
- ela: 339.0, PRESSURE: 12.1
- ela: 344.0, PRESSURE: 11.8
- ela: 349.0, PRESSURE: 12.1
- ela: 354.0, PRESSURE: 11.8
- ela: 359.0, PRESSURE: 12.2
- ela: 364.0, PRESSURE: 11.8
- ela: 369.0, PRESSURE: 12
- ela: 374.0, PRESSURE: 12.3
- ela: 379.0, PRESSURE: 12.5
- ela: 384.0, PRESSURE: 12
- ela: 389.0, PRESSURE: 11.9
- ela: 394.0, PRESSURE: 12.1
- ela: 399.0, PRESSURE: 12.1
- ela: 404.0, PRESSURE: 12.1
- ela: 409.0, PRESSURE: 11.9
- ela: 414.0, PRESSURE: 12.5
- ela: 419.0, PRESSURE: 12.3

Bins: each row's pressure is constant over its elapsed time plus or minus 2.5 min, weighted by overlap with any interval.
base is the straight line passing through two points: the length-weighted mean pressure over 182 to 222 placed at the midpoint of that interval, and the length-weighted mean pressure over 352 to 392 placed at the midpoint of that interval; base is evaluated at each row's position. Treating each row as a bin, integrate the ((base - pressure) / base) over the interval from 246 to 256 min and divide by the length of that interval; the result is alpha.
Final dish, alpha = -0.027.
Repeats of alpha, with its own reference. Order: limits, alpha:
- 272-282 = -0.009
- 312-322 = 0.003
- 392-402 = 0.000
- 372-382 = -0.026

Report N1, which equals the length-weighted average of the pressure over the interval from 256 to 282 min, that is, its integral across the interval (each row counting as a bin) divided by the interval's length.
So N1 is 12.1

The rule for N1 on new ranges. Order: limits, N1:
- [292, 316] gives 10.6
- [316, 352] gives 12.0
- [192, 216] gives 11.9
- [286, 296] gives 11.4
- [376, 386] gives 12.3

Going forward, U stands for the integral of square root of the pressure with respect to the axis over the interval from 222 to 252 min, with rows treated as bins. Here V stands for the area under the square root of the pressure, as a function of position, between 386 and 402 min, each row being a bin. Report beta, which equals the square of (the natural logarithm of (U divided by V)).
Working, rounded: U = 105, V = 56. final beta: 0.40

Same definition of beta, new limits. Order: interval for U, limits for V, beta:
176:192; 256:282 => 0.25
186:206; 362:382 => 0.00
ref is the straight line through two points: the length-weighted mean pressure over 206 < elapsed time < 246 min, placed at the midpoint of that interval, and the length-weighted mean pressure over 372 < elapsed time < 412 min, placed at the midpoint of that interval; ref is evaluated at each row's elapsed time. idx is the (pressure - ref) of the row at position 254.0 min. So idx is 0.06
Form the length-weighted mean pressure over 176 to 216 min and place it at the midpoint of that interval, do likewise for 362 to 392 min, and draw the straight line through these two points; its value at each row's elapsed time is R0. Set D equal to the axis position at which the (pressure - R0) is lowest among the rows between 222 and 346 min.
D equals 299.0 min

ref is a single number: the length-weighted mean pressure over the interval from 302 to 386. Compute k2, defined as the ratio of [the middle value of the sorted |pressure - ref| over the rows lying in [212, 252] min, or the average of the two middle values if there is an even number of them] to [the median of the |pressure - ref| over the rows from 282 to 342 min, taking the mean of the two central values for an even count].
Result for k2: 1.00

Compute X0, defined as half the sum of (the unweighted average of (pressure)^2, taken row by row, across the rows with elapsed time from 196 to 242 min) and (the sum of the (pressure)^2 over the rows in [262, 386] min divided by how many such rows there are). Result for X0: 142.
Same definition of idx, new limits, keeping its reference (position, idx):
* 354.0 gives -0.29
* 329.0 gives -0.18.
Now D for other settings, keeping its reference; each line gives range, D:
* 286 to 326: 299.0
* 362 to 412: 364.0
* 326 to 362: 354.0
